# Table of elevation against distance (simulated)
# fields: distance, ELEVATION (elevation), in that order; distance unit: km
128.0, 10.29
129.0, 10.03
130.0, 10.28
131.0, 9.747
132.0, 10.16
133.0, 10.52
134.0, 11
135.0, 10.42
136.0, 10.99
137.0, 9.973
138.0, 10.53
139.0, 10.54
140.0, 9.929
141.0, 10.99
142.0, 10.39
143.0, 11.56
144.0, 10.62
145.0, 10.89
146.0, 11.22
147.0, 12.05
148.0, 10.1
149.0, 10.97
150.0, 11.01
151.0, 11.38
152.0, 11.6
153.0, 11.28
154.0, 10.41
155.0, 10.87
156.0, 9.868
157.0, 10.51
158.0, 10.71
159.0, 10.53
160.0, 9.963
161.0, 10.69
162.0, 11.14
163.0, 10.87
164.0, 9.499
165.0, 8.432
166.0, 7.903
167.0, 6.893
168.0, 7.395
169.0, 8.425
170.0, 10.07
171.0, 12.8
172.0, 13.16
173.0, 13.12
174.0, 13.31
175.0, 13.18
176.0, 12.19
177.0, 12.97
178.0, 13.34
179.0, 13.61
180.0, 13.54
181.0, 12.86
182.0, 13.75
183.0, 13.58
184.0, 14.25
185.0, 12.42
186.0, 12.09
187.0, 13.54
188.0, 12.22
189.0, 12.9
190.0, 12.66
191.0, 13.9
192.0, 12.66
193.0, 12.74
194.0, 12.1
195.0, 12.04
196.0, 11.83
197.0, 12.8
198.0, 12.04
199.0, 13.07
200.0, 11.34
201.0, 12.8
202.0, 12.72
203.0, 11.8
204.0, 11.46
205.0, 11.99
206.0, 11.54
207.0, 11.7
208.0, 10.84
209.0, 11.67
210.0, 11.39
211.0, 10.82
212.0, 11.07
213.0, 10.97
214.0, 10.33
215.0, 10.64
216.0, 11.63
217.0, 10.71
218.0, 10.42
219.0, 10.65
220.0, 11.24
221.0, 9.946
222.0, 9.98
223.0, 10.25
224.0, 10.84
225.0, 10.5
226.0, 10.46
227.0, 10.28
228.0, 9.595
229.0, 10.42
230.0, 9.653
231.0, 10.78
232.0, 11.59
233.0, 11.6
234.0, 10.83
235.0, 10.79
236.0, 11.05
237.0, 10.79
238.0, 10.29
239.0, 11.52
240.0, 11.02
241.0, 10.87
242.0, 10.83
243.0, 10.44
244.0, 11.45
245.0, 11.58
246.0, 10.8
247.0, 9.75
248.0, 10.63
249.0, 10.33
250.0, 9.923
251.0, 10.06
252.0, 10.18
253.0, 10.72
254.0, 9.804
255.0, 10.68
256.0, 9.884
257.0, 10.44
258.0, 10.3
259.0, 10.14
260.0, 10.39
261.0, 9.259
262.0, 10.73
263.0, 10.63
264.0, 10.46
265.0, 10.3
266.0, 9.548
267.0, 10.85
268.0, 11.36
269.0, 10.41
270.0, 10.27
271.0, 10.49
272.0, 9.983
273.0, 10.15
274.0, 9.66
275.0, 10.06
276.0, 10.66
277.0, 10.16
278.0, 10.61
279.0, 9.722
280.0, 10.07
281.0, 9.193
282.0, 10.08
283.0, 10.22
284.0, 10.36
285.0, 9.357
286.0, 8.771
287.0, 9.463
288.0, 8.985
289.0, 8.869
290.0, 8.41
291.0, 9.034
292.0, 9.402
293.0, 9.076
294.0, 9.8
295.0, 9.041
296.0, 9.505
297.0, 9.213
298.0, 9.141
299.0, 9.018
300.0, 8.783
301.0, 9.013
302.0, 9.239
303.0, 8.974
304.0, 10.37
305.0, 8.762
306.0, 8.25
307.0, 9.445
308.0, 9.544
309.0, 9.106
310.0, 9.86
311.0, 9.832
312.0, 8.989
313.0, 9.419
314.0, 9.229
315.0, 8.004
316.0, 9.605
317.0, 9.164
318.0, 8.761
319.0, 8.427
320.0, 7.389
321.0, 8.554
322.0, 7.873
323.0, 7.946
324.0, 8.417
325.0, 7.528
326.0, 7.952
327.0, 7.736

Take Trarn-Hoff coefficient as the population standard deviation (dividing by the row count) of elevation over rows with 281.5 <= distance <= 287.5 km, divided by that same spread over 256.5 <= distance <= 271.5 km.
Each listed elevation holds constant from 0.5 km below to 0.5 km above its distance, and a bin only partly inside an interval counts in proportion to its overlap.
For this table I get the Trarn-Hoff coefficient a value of 1.17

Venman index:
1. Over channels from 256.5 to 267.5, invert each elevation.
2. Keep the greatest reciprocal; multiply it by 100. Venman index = 10.8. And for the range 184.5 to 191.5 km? 8.3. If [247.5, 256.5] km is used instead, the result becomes 10.2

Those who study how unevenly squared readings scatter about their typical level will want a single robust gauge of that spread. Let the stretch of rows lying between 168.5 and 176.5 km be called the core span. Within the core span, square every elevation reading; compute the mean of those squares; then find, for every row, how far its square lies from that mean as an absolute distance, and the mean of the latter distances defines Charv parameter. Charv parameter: 31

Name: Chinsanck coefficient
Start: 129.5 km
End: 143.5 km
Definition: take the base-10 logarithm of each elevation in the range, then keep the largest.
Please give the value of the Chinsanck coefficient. 1.06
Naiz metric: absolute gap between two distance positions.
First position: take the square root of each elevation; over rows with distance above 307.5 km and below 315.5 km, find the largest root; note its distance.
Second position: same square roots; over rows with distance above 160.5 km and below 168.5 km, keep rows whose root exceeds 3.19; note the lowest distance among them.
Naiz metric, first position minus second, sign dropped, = 149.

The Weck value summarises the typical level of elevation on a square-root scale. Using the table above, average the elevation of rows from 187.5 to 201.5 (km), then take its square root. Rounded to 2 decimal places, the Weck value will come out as 3.54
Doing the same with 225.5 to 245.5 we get 3.29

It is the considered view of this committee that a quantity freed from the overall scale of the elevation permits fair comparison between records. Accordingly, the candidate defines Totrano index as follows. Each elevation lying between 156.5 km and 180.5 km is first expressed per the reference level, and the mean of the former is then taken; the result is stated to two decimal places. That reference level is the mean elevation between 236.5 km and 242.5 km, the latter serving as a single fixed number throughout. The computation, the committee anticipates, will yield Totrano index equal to 1.01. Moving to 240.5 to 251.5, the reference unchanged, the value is 0.97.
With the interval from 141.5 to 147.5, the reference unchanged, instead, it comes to 1.02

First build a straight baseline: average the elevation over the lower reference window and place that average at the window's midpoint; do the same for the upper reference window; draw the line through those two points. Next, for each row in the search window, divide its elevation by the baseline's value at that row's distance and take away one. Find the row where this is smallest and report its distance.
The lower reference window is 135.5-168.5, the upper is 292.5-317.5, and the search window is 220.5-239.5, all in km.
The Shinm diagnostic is 228.0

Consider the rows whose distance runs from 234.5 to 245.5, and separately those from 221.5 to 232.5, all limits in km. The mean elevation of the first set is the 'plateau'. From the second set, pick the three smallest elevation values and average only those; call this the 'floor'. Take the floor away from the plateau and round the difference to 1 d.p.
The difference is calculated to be 1.2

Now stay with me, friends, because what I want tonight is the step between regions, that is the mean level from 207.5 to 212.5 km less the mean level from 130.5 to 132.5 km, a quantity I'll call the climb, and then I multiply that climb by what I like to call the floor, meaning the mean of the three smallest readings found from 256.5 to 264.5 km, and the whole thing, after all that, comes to 12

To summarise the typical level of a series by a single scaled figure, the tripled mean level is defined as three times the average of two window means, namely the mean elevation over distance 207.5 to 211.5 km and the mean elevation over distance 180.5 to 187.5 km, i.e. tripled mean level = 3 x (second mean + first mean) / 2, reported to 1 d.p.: 36.6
